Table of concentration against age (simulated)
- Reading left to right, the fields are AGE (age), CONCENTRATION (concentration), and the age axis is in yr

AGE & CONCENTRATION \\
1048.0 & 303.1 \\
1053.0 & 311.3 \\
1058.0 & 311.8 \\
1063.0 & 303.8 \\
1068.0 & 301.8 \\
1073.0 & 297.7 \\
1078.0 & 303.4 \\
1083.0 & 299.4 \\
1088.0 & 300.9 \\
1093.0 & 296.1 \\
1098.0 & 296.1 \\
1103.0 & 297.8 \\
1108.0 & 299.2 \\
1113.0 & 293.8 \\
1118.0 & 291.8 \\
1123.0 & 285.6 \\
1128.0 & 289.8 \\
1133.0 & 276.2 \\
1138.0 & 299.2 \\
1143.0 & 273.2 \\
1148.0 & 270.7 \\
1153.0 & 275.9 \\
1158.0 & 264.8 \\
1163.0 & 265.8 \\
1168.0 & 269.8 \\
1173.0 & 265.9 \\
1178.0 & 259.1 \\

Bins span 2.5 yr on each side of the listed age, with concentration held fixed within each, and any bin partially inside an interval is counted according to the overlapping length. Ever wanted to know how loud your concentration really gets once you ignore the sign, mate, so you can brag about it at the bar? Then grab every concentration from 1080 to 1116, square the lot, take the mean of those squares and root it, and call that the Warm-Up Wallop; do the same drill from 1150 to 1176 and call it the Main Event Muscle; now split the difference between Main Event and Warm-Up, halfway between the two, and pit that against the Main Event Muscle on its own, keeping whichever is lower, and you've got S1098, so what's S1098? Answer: 268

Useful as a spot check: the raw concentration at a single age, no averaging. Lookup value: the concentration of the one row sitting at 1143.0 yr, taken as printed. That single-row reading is 273.2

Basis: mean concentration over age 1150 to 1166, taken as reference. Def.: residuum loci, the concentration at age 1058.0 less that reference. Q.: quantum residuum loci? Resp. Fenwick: 43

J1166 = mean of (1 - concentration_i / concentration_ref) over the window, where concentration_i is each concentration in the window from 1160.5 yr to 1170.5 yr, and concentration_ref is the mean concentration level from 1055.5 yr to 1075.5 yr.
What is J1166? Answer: 0.12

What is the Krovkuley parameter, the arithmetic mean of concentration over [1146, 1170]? 269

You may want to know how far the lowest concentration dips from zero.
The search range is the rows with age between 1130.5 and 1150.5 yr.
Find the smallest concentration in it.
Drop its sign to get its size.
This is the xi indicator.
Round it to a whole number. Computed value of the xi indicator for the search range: 271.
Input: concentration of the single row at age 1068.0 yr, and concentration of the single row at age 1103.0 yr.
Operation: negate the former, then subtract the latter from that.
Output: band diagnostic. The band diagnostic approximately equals -600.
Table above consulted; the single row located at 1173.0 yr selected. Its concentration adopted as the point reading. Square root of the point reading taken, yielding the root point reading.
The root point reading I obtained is 16.31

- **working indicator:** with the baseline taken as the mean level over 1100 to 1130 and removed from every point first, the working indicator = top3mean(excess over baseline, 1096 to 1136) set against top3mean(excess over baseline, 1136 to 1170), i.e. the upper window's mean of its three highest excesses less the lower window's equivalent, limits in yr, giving -15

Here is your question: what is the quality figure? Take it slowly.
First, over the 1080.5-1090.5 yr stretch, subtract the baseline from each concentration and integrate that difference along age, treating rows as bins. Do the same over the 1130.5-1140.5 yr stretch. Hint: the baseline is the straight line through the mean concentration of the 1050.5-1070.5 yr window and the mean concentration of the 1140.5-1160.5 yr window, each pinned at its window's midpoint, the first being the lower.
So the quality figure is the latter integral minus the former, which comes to 76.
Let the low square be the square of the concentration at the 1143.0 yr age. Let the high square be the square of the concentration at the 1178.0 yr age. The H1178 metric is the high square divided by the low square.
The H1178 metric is 0.90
